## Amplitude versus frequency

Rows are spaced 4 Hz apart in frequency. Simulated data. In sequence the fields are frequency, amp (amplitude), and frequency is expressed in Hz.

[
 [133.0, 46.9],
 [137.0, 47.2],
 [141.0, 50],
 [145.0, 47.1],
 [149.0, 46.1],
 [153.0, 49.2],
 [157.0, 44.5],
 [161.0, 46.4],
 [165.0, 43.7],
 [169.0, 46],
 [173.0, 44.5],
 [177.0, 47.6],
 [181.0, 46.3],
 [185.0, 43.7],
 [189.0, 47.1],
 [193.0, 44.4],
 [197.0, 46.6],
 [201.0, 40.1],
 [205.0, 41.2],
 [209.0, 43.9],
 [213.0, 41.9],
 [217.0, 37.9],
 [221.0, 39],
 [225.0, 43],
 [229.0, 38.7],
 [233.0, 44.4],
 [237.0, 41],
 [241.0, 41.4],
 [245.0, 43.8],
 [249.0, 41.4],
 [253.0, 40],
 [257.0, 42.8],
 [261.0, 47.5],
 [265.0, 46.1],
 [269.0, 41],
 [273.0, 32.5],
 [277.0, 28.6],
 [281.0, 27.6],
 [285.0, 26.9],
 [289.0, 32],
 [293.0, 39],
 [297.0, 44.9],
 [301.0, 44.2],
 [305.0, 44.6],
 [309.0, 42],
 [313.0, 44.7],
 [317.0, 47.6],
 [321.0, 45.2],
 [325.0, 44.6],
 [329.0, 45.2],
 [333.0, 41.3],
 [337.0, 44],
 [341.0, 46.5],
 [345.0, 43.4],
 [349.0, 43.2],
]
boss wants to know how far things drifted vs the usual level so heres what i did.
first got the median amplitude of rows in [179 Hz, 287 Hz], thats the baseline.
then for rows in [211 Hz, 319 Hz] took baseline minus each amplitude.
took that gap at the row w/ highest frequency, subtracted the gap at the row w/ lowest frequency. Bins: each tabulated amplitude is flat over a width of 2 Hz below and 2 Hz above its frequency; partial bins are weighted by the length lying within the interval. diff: -6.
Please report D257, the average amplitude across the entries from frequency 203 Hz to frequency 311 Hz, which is 39.9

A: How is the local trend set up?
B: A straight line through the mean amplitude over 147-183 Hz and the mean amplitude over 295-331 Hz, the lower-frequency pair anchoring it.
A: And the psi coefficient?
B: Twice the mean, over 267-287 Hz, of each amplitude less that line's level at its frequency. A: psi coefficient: -28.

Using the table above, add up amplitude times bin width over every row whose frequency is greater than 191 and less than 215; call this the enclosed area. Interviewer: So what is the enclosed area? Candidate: 1032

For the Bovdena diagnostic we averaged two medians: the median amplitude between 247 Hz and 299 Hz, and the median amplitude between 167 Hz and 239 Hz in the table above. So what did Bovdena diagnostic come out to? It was 41.9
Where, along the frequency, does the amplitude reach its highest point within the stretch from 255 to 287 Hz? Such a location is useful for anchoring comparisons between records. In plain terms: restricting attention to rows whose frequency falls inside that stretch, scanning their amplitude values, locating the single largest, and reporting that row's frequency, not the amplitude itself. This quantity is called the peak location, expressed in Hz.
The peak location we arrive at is 261.0 Hz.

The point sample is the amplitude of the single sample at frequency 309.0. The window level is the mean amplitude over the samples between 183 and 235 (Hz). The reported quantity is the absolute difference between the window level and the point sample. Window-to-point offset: 0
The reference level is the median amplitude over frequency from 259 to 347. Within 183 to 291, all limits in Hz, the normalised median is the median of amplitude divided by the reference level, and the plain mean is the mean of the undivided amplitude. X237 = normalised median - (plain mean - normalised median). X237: -38.3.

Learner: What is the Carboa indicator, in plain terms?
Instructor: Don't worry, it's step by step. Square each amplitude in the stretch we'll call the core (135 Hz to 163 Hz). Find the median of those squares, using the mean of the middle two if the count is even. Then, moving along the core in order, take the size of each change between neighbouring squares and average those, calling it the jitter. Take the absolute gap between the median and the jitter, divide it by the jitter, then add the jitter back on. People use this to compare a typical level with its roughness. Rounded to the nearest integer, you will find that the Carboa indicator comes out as 267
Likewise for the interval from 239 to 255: 183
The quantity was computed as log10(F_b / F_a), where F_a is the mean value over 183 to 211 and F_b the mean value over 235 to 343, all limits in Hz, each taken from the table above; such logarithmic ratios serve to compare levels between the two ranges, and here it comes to -0.029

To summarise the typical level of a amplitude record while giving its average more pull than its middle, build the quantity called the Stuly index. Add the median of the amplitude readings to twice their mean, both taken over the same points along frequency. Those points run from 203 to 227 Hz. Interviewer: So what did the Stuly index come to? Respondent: 124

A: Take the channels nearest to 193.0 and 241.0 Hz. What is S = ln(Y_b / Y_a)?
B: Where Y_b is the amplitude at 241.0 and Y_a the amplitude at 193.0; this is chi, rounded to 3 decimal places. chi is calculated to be -0.070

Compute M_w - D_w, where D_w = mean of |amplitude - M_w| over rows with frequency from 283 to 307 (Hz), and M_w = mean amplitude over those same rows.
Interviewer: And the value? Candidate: 32.5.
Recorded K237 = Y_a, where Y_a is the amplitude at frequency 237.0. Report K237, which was 41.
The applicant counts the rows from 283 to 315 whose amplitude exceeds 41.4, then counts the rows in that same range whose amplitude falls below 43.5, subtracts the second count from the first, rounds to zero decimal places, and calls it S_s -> 1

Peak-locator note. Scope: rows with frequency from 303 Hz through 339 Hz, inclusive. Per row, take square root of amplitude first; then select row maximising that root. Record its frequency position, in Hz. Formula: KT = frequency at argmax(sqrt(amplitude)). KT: 317.0 Hz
